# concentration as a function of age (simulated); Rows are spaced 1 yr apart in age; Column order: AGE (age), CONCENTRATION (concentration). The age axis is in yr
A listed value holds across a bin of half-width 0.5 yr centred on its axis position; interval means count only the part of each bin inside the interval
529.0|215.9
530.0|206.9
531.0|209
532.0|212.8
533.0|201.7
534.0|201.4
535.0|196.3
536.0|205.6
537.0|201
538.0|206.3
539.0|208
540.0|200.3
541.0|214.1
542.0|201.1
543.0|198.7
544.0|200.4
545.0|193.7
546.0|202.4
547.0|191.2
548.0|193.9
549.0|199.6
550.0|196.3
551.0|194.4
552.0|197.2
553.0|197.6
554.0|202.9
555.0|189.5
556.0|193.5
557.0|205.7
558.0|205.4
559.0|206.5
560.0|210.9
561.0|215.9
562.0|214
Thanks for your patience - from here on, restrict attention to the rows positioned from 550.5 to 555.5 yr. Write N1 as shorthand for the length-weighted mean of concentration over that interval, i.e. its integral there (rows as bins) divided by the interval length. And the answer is 196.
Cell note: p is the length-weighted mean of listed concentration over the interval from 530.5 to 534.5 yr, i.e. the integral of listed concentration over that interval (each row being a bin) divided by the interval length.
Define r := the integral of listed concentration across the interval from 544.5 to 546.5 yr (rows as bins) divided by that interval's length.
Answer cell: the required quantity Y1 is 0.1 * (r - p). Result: -0.8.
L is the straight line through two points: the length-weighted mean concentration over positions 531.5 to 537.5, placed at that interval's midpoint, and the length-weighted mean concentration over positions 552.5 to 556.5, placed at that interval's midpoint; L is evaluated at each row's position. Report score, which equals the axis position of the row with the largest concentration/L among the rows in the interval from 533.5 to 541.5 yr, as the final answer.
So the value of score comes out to 541.0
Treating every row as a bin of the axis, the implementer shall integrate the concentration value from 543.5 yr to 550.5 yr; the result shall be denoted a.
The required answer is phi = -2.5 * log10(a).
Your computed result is -7.85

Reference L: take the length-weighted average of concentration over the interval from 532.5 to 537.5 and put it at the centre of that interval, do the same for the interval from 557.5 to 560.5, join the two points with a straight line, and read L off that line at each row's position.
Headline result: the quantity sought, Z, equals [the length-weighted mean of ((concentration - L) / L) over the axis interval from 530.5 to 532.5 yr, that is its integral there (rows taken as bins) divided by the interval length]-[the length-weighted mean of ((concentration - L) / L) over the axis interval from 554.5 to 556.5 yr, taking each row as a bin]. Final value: 0.13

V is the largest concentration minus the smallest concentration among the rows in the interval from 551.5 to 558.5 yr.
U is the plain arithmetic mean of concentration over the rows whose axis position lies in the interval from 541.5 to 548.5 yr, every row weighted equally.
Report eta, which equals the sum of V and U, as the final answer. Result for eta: 214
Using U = 197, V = 16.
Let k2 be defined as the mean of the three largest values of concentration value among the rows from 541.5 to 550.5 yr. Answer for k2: 201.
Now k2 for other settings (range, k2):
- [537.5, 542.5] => 209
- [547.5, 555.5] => 200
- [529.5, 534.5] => 210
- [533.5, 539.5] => 207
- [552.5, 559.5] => 206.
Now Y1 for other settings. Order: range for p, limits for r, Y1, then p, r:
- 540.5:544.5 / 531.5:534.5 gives 0.2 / 203.6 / 205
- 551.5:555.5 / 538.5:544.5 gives 0.7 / 196.8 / 204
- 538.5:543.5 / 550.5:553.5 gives -0.8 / 204.4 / 196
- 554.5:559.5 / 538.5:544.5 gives 0.4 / 200.1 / 204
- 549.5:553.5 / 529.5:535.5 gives 0.8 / 196.4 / 205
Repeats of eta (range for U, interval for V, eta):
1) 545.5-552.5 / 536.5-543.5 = 212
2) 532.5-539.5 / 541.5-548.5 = 214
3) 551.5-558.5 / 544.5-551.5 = 210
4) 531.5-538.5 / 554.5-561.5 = 230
